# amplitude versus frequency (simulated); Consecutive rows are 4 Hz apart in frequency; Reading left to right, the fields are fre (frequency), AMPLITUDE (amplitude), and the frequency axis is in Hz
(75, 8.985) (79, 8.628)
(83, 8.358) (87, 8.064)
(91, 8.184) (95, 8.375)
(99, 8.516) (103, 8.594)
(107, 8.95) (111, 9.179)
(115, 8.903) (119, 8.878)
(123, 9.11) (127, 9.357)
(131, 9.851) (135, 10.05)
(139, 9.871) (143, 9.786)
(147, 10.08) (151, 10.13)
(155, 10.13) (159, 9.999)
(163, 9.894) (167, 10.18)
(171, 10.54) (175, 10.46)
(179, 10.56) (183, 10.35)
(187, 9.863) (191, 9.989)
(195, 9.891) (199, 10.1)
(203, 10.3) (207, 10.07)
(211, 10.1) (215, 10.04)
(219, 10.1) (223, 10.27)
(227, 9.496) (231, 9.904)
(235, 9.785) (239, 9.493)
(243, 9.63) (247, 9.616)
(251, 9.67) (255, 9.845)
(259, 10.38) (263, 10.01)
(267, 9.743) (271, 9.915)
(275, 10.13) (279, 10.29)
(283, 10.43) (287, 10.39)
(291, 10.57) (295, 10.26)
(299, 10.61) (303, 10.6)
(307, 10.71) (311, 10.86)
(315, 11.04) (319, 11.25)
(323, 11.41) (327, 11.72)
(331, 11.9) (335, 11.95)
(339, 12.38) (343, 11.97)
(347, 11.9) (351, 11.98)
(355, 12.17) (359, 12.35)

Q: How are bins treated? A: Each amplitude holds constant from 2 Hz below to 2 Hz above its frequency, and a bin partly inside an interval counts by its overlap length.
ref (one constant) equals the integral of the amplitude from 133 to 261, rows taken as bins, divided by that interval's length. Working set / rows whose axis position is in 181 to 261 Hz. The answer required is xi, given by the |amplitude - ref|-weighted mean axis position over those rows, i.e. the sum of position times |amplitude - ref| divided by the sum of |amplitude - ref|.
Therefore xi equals 228.8 Hz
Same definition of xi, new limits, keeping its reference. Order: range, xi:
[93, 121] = 105.7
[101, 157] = 116.8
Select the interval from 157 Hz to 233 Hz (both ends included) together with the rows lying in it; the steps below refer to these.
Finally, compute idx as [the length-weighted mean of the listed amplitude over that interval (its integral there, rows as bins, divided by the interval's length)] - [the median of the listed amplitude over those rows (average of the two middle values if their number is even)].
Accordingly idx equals 0.01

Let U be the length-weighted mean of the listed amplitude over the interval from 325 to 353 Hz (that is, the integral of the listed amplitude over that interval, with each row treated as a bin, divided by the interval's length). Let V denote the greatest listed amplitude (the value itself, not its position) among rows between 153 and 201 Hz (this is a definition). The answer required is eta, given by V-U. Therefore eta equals -1.4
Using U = 12.0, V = 10.56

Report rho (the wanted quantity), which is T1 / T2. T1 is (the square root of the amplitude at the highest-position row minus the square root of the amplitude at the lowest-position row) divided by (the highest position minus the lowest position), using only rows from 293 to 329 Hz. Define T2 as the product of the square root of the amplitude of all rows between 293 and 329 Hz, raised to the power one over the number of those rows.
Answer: 0.0021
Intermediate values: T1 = 0.0069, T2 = 3.31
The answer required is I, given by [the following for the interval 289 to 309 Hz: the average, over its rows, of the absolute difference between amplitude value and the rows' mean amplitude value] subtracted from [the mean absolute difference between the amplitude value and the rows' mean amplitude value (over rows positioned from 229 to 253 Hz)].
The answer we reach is -0.01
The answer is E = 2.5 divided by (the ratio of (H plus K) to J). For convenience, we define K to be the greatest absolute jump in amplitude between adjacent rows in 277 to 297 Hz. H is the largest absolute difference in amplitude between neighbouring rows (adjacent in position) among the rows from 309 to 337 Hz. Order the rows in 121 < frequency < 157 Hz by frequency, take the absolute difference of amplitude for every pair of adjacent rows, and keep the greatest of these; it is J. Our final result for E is 1.99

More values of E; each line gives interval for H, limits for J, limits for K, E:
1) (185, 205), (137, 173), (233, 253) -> 1.80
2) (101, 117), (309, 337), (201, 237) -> 0.69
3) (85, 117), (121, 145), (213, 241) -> 1.09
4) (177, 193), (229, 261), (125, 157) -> 1.36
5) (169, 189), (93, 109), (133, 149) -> 1.14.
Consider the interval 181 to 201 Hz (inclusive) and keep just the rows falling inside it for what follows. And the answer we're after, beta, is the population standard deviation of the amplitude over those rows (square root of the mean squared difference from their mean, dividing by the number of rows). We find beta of 0.177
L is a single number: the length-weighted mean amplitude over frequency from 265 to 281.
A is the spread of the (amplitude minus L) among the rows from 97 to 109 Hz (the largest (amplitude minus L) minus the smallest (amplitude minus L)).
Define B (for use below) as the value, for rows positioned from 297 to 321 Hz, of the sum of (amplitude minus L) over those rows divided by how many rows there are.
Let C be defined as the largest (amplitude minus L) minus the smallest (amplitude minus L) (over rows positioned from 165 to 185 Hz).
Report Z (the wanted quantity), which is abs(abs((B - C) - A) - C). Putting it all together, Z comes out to 0.4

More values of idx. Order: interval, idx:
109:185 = -0.14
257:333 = 0.07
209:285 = 0.02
